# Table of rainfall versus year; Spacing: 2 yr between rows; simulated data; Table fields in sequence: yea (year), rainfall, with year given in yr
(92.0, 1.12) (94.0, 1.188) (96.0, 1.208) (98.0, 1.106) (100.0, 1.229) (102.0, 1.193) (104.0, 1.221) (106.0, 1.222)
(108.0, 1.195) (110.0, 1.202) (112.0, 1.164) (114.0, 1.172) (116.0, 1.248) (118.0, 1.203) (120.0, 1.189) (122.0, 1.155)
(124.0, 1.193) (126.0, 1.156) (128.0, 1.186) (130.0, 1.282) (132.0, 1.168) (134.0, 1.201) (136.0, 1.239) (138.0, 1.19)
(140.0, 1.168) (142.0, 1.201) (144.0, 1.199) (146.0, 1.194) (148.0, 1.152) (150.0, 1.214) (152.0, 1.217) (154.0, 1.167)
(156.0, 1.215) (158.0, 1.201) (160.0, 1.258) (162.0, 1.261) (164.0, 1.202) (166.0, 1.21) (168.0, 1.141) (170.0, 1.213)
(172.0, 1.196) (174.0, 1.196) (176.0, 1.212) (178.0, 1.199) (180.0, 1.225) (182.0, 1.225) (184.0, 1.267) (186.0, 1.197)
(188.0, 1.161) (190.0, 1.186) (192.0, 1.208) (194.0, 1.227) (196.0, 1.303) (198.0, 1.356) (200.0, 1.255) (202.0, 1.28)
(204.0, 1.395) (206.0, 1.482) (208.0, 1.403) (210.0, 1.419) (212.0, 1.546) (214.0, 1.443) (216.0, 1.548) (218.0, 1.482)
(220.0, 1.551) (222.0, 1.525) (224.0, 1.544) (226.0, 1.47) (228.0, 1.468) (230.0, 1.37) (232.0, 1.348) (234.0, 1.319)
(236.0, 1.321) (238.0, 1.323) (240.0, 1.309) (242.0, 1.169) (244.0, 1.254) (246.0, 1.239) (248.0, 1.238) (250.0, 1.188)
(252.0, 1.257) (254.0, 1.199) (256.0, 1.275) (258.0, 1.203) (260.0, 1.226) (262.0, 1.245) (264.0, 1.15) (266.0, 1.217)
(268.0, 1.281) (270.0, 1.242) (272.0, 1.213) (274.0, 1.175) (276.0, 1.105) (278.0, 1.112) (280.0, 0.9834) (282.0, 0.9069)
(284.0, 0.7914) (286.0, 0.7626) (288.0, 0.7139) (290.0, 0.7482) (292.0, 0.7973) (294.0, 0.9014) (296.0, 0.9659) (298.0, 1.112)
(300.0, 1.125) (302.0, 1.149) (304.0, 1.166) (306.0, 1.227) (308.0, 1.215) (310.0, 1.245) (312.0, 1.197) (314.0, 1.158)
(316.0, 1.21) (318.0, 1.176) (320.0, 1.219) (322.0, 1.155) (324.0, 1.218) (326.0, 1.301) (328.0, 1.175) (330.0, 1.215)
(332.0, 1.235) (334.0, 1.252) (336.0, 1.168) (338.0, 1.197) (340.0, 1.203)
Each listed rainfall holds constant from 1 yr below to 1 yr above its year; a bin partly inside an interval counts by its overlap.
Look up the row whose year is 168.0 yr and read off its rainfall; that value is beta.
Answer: 1.141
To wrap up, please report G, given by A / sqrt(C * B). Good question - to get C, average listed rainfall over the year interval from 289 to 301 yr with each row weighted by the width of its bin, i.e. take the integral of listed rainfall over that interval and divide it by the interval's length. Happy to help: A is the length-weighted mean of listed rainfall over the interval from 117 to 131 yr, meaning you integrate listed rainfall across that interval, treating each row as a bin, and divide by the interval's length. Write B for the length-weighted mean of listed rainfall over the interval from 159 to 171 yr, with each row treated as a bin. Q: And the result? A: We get 1.1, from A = 1.19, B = 1.21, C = 0.94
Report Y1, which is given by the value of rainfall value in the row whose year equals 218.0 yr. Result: 1.482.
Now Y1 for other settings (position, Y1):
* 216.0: 1.548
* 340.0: 1.203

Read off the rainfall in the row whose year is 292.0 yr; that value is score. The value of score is 0.7973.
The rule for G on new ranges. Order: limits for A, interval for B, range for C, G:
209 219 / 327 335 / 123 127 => 1.2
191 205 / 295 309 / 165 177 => 1.1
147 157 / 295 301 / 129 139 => 1.0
